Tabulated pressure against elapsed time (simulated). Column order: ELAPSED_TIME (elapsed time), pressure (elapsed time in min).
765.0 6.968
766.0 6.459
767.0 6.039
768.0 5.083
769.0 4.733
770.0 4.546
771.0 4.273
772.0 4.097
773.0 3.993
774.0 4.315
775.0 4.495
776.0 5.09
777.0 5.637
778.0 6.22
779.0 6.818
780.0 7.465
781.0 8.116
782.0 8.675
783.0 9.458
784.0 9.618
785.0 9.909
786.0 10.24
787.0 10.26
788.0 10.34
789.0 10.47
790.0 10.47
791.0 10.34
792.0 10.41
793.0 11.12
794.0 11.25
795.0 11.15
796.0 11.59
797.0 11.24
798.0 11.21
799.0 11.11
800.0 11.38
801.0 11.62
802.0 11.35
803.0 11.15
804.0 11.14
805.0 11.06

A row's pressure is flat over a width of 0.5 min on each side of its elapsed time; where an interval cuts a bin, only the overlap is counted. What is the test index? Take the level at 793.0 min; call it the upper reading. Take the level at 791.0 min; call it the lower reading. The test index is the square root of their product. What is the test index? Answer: 11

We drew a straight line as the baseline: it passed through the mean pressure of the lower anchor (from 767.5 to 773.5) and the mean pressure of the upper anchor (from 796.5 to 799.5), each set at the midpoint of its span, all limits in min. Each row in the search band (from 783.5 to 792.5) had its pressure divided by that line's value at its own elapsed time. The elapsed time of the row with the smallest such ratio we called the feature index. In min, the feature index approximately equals 792.0 min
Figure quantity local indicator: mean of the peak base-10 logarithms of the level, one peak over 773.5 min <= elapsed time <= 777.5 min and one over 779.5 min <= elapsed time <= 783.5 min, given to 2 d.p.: 0.86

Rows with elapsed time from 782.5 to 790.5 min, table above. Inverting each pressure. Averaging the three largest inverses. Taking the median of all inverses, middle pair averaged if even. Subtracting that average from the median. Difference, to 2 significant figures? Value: -0.0060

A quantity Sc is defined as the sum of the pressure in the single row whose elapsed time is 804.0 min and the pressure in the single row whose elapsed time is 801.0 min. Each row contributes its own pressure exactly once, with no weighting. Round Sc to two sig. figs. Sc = 23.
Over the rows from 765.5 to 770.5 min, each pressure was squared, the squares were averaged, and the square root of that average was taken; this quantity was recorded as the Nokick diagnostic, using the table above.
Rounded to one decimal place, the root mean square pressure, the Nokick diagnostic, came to 5.4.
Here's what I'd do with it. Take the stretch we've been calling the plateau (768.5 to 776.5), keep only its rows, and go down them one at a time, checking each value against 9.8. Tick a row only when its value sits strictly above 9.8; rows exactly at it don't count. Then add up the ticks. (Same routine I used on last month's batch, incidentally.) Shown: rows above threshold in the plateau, 0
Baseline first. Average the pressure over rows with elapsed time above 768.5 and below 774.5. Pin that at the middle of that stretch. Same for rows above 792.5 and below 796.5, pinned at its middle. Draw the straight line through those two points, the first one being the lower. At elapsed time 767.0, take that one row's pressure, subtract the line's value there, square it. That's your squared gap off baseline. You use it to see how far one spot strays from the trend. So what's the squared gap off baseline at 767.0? 9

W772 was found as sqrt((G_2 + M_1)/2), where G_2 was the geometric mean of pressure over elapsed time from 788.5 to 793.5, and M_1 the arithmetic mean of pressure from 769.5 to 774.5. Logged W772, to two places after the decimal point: 2.72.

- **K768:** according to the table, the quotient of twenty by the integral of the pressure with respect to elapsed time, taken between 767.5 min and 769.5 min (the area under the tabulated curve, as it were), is 2.0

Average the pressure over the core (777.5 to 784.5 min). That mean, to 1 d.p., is 8.1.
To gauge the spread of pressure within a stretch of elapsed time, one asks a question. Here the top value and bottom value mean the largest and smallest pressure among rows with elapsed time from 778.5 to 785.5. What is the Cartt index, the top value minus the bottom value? 3.09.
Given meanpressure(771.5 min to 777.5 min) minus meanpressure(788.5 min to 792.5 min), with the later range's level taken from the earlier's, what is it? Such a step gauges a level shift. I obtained -6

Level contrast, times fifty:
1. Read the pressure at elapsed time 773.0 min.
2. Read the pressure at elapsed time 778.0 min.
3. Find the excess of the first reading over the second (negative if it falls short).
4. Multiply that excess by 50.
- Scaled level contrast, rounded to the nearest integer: -111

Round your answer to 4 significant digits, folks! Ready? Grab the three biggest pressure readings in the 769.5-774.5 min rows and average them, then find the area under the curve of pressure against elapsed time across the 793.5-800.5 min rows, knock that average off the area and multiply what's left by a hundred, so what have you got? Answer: 7455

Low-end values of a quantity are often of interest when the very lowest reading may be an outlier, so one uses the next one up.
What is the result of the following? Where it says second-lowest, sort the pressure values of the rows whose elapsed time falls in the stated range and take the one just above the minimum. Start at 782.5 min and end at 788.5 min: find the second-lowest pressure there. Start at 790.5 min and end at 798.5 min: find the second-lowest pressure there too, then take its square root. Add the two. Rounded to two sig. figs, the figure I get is 13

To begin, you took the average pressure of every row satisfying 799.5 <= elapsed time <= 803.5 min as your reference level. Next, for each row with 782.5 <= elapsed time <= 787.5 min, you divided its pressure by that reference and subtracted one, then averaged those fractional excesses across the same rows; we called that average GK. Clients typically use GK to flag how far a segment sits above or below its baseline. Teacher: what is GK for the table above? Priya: -0.13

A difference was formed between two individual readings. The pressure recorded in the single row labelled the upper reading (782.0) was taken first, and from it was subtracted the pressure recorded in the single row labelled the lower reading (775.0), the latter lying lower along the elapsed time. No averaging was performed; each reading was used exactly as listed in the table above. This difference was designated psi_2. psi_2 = 4.2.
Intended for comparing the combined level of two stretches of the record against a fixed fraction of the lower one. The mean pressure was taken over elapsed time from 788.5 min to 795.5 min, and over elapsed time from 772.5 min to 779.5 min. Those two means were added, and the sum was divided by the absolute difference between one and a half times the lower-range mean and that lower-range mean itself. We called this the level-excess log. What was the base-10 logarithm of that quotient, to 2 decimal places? 0.79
